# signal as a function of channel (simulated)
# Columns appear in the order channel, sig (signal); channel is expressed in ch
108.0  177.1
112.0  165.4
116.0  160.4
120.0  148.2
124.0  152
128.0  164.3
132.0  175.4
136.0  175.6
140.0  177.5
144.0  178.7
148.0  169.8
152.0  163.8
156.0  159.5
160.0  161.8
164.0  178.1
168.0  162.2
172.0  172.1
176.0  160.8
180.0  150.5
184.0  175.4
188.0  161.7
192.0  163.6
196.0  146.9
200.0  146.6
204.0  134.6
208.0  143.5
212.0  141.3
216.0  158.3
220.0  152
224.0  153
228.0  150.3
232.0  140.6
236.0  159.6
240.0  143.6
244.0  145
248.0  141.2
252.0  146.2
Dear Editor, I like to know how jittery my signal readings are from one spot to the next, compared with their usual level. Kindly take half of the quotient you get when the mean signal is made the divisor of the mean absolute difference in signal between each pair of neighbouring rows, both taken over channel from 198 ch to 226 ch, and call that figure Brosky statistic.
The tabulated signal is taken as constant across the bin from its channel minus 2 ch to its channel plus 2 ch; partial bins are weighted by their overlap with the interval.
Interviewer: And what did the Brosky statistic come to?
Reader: 0.027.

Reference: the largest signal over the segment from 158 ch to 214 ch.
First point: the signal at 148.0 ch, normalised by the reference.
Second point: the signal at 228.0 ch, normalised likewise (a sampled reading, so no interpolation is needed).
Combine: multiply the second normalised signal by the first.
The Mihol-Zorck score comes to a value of 0.80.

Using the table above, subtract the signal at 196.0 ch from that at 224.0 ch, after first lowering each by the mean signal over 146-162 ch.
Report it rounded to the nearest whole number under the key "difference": 6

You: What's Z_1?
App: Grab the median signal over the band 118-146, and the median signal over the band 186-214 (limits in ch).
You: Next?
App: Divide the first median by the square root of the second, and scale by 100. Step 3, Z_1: 1449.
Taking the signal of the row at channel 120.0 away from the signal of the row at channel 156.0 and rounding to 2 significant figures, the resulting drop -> 11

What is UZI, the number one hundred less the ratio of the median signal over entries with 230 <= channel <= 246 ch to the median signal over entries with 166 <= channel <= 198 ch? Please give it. 99.11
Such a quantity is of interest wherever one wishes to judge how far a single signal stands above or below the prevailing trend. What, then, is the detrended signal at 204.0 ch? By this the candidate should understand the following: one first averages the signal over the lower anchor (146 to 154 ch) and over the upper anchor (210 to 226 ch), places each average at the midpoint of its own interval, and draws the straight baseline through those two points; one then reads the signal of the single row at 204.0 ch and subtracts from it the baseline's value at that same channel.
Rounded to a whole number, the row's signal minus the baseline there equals -20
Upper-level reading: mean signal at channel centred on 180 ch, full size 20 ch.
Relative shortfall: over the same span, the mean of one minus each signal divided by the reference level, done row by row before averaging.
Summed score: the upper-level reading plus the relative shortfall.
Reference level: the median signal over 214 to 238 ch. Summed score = 164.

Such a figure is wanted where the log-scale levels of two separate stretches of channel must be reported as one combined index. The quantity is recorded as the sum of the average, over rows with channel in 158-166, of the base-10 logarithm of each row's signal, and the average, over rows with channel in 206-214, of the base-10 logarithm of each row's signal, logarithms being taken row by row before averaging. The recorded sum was 4.38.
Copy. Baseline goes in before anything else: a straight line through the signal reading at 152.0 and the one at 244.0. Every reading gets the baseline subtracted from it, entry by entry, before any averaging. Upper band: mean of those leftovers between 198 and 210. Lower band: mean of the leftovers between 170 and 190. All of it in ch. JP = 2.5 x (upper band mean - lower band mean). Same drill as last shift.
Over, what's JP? -44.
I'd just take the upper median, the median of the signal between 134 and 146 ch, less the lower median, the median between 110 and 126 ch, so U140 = 21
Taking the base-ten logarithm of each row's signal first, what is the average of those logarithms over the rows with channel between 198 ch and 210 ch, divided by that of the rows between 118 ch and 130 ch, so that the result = 0.982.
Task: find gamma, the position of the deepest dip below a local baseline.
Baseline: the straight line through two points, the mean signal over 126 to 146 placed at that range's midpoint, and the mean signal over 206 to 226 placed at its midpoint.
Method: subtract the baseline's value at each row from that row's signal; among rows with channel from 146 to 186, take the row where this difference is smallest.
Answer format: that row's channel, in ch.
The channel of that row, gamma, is 180.0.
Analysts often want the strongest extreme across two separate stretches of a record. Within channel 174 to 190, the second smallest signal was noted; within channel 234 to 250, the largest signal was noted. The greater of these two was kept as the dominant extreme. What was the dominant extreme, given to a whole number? 161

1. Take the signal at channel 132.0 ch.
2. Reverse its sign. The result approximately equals -175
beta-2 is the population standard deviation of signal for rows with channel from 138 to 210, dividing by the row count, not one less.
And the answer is 12.5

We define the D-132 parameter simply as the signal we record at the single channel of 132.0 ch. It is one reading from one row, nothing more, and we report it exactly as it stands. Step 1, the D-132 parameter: 175.4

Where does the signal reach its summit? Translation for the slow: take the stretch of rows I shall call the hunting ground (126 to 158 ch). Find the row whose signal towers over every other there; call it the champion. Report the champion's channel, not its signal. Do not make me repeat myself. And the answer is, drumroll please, 144.0 ch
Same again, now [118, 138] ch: 136.0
